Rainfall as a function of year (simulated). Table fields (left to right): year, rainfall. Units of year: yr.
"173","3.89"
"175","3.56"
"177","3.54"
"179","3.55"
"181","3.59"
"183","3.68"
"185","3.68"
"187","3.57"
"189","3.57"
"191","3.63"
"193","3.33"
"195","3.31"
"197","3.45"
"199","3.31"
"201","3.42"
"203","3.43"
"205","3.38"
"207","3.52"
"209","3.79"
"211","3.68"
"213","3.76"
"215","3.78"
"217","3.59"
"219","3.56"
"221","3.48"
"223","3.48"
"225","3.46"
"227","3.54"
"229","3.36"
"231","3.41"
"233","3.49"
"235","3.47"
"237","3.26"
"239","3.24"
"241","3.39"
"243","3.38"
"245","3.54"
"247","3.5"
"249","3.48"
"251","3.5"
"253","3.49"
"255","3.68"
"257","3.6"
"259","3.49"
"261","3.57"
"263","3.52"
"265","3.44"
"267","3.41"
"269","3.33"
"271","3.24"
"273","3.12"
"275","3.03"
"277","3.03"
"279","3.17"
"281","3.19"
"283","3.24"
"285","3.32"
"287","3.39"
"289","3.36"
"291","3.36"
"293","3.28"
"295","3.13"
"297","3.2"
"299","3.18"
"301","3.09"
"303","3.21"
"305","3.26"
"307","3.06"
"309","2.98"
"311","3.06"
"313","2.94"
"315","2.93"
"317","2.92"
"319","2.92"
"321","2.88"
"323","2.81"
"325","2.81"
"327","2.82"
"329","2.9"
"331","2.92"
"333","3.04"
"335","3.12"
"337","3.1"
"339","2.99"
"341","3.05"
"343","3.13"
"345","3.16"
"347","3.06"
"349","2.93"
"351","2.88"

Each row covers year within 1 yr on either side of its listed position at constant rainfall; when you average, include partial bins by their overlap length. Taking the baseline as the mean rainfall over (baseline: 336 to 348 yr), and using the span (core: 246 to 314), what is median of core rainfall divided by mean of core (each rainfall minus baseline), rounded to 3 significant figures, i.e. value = 15.7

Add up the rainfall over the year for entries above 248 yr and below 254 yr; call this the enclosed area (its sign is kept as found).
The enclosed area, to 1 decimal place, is 20.9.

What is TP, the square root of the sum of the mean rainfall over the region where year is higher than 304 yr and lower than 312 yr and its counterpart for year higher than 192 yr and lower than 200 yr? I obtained 2.54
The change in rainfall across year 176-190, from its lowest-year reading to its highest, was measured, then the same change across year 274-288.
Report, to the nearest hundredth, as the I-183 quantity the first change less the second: -0.33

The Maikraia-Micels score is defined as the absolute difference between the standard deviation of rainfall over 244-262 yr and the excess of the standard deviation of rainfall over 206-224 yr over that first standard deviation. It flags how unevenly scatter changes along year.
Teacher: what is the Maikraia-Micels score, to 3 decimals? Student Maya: 0.006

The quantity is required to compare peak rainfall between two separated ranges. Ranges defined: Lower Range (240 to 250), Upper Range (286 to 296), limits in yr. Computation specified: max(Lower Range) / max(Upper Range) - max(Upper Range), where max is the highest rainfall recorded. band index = -2.35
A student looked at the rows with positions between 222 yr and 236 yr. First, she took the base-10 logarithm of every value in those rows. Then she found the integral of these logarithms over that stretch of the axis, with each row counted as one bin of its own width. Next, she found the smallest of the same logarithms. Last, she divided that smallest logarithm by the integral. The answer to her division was 0.070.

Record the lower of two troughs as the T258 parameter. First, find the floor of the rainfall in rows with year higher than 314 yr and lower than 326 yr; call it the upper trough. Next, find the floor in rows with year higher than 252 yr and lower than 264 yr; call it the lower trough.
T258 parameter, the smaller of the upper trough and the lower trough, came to 2.81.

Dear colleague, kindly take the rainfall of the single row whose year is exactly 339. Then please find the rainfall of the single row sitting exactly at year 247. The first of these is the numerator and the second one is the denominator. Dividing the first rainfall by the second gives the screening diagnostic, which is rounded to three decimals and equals 0.854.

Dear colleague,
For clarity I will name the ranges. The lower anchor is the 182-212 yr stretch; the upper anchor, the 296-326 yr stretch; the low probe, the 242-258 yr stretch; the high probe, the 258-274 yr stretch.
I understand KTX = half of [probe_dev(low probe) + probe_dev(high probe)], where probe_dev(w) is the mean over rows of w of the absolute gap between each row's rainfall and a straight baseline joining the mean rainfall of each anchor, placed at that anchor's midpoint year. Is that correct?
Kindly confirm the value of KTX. 0.21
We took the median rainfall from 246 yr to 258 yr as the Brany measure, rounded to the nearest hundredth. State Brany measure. 3.50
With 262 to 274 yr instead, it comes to 3.37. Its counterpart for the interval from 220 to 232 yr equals 3.47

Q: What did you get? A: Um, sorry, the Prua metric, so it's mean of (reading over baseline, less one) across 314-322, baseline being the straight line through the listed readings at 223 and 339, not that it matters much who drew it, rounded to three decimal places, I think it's -0.054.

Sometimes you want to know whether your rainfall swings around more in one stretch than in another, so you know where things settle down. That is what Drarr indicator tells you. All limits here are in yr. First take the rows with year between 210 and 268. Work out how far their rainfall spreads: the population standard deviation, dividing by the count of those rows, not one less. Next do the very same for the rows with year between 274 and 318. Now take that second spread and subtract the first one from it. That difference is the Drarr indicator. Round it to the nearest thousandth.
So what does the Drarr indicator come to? 0.019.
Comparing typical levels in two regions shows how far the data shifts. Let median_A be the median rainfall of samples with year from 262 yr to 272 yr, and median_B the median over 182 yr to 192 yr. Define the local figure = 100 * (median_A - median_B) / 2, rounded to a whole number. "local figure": -11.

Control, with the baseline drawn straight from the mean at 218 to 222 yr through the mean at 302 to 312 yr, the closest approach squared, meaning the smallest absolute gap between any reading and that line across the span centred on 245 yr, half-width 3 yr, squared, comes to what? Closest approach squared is 0.0011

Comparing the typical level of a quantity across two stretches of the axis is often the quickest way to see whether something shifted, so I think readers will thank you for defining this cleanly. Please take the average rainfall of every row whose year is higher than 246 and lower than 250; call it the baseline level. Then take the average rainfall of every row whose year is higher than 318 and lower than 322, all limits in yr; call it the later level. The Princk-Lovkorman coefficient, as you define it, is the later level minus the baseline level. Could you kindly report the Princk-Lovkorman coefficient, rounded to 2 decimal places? -0.59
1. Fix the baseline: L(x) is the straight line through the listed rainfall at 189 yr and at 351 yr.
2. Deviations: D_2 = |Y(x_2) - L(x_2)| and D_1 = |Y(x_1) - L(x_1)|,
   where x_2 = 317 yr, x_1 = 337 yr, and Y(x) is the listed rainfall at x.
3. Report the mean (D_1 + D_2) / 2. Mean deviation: 0.13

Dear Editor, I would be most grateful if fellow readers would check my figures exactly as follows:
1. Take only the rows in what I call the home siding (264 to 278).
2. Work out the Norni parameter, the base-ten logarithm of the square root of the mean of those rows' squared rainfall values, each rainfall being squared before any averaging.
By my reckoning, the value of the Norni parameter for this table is 0.510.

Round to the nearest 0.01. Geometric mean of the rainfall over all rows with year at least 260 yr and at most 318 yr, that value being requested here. 3.20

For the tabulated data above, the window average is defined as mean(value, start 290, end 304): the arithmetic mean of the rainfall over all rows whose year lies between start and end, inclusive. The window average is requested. 3.2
